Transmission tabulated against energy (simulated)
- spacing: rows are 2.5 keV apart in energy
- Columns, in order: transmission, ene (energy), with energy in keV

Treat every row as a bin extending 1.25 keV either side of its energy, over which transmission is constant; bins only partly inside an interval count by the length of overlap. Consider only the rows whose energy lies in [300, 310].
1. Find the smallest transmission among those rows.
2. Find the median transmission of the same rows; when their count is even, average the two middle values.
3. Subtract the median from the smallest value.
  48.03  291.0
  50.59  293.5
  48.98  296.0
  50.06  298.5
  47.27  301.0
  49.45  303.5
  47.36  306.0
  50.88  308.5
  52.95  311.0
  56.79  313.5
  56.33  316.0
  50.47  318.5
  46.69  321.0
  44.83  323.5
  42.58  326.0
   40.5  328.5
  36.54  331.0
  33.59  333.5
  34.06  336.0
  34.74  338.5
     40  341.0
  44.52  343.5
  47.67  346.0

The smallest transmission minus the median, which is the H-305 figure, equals -1.1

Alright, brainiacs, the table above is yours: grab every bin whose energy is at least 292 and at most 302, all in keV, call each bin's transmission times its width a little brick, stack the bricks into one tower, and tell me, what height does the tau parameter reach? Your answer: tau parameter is 492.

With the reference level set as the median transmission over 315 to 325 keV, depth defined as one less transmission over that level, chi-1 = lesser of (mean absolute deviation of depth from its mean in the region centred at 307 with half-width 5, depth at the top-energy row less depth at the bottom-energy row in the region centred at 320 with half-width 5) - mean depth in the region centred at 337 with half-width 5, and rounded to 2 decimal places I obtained -0.23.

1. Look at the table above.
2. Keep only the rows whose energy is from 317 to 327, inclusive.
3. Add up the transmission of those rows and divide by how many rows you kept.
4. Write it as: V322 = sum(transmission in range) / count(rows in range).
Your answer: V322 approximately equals 46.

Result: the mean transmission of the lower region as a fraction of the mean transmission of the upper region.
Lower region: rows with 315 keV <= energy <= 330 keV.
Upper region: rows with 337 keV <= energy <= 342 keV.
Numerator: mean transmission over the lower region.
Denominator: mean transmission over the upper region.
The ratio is 1.26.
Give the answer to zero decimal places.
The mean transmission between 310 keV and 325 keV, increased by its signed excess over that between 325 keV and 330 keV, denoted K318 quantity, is 61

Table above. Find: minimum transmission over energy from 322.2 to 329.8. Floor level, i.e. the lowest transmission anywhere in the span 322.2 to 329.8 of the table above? 40.5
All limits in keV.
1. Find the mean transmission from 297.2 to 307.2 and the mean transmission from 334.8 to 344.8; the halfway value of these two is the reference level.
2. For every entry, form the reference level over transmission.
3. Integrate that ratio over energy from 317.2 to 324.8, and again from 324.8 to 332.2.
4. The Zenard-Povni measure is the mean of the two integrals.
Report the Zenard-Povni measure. 7.55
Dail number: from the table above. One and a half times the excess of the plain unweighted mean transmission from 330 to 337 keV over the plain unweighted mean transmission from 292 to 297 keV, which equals -22.6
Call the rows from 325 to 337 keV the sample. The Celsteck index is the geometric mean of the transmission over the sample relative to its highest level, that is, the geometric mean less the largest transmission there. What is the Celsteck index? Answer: -5.3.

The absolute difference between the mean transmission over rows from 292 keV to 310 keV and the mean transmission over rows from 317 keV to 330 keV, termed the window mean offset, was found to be 4.2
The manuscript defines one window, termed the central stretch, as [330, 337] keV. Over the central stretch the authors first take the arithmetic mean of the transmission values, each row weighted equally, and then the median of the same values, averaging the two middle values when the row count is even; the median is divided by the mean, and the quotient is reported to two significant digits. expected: 0.98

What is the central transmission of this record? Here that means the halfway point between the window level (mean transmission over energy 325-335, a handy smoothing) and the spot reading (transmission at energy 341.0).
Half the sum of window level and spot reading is 39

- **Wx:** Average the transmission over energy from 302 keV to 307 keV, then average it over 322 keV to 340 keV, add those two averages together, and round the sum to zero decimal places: 87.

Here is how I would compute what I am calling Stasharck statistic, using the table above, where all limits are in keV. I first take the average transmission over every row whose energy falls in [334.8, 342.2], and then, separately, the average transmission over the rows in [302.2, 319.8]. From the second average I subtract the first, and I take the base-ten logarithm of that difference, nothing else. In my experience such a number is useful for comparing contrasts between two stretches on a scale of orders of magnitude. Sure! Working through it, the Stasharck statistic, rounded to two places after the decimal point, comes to 1.20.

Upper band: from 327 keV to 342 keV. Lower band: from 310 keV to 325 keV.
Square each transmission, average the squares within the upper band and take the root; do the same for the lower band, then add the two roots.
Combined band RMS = 88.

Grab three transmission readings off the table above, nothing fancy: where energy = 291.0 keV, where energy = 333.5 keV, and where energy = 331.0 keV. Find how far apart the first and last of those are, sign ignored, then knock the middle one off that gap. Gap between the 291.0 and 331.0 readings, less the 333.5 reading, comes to -22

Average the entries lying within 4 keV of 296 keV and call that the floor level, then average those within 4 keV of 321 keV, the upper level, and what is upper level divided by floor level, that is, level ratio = 0.95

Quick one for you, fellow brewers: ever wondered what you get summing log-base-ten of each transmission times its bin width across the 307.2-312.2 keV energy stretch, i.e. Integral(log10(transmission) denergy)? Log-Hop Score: 8.6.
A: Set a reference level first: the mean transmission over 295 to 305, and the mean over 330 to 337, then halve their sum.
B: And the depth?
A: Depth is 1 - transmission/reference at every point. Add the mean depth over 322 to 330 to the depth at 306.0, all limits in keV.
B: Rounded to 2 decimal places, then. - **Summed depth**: -0.15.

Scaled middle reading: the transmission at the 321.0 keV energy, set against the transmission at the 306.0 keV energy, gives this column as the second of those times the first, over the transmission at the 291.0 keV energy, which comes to 46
